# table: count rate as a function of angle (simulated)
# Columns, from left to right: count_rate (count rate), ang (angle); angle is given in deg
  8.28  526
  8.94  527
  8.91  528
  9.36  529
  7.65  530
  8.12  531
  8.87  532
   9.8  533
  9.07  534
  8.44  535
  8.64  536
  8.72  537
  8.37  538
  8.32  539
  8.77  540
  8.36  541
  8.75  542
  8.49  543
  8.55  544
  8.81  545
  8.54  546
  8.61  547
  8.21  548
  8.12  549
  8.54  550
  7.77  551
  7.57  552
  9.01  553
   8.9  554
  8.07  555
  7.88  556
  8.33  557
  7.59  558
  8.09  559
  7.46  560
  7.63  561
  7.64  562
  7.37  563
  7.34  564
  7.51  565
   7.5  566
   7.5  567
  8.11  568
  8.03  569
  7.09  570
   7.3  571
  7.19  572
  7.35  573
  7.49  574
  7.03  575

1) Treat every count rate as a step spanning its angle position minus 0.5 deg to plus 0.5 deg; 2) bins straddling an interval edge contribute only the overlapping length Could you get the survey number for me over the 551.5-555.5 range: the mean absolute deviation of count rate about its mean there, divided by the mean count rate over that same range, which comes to 0.07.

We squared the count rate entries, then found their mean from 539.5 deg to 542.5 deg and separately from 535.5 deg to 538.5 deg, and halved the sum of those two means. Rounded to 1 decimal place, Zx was 74.0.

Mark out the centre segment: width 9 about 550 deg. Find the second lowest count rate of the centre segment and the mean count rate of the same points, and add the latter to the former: 16.1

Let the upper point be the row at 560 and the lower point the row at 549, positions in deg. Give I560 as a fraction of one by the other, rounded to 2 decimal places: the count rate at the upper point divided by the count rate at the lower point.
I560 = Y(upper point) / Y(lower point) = 0.92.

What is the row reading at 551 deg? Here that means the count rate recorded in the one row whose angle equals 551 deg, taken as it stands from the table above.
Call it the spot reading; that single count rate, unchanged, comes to 7.77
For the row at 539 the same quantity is 8.32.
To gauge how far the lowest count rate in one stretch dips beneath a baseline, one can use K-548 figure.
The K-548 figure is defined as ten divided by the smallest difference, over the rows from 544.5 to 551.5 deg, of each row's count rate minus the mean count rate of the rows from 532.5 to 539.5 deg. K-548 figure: -10.0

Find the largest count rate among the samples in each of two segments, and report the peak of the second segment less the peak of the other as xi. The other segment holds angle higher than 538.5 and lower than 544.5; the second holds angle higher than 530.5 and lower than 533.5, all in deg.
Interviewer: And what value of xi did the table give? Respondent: 1.03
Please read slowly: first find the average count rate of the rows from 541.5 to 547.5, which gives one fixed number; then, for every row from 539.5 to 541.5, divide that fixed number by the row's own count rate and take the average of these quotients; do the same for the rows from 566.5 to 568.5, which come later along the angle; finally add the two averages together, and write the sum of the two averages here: 2.11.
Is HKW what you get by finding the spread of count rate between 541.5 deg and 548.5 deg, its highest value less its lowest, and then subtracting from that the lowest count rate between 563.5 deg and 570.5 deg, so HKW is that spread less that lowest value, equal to -6.49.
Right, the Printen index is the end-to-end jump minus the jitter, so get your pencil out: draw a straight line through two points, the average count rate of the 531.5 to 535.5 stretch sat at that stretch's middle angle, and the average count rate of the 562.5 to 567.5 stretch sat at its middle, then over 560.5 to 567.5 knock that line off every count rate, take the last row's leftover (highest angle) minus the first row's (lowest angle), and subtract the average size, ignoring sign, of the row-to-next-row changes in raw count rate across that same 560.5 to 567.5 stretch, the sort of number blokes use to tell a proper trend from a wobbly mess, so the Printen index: 0.1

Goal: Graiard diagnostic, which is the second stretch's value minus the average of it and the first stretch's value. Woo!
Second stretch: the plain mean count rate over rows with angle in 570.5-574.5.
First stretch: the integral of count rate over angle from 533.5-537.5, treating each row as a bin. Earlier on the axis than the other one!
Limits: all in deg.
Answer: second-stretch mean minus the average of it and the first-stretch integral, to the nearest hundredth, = -13.77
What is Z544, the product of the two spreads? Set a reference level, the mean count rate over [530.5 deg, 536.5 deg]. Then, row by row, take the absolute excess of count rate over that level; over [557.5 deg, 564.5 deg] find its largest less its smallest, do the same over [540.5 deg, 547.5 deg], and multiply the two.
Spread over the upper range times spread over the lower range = 0.34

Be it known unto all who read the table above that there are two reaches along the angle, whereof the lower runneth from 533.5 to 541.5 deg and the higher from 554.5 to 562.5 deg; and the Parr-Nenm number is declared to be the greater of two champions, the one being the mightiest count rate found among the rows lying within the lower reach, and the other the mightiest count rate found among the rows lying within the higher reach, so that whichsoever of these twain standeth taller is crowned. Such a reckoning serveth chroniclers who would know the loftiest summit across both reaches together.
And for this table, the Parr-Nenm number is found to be 9.07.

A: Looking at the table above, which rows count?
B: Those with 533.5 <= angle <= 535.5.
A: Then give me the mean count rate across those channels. 8.8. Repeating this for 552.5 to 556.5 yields 8.5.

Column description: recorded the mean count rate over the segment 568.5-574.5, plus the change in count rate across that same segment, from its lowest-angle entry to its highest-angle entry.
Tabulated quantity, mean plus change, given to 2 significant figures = 6.9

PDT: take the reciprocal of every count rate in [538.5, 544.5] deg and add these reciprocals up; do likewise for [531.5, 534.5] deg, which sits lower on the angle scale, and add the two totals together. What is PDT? 1.0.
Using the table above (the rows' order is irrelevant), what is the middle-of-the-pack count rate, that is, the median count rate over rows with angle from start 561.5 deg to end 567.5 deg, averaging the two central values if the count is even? 7.50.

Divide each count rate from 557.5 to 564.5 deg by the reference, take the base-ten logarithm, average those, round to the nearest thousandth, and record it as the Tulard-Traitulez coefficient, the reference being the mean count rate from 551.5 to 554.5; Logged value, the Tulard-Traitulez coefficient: -0.049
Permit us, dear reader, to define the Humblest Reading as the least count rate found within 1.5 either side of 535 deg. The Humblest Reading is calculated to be 8.44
